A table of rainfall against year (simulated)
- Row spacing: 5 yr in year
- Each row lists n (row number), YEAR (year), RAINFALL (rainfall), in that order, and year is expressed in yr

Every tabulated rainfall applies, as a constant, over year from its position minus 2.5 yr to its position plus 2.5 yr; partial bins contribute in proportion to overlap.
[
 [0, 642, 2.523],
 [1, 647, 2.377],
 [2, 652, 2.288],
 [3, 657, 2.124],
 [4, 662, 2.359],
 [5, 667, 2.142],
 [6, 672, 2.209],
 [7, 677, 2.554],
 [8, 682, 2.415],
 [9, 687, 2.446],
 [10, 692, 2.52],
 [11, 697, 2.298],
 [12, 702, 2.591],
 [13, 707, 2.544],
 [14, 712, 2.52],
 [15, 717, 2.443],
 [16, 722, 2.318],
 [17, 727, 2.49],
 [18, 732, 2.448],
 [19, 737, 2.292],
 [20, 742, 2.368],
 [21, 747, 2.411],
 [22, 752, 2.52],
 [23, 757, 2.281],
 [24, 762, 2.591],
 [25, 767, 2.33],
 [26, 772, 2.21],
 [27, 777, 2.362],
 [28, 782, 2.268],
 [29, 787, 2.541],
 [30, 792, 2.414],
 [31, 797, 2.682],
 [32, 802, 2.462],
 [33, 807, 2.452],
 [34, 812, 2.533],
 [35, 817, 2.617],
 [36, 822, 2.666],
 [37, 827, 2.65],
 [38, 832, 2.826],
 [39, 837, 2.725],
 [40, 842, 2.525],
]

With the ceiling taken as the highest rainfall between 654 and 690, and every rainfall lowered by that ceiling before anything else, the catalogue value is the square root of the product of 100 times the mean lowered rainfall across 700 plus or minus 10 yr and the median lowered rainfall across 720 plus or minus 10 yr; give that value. 0.76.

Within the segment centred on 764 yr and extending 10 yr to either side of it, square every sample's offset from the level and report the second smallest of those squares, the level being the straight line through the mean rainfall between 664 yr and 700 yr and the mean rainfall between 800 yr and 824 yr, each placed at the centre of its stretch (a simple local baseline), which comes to 0.024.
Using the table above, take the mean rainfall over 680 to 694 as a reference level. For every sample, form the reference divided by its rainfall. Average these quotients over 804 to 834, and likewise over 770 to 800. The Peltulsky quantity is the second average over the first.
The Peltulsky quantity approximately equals 1.09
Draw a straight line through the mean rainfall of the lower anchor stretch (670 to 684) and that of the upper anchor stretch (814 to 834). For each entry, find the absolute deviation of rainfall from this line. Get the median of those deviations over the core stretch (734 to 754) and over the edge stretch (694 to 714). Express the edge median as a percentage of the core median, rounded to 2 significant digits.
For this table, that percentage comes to 81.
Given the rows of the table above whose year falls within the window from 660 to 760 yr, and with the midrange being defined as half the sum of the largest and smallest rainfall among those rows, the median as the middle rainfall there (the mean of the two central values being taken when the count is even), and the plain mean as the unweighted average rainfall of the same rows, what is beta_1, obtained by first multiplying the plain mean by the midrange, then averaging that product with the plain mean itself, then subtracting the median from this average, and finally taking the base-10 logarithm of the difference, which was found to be 0.211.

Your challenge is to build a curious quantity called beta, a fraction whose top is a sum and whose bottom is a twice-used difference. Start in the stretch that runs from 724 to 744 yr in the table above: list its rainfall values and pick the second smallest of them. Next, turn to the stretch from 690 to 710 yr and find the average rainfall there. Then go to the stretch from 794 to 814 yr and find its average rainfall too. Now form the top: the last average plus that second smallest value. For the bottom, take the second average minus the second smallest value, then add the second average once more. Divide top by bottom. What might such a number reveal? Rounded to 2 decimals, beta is 1.88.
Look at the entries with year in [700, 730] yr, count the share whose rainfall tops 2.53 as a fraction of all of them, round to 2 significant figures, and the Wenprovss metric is 0.33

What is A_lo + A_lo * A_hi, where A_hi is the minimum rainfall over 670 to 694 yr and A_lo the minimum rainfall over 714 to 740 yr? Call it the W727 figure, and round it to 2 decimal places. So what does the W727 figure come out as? 7.36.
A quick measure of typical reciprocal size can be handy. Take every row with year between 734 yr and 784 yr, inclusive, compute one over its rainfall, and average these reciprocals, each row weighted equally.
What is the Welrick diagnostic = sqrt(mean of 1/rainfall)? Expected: 0.651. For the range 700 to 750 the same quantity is 0.640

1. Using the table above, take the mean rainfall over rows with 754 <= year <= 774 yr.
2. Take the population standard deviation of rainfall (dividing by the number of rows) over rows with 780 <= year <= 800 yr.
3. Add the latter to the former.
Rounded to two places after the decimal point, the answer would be 2.51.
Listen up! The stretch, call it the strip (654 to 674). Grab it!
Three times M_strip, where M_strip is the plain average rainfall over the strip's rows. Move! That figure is 6.63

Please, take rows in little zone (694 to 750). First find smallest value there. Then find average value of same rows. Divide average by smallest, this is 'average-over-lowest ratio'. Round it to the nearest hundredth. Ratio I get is 1.06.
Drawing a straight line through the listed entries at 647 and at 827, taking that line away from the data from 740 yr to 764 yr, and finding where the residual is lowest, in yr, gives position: 757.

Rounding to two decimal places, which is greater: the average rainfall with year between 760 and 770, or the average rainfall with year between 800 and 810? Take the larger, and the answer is 2.46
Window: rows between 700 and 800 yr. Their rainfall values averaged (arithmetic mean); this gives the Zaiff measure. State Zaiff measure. 2.43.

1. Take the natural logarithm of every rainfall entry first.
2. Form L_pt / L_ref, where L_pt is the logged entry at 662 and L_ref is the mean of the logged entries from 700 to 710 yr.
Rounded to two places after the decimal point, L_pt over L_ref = 0.91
